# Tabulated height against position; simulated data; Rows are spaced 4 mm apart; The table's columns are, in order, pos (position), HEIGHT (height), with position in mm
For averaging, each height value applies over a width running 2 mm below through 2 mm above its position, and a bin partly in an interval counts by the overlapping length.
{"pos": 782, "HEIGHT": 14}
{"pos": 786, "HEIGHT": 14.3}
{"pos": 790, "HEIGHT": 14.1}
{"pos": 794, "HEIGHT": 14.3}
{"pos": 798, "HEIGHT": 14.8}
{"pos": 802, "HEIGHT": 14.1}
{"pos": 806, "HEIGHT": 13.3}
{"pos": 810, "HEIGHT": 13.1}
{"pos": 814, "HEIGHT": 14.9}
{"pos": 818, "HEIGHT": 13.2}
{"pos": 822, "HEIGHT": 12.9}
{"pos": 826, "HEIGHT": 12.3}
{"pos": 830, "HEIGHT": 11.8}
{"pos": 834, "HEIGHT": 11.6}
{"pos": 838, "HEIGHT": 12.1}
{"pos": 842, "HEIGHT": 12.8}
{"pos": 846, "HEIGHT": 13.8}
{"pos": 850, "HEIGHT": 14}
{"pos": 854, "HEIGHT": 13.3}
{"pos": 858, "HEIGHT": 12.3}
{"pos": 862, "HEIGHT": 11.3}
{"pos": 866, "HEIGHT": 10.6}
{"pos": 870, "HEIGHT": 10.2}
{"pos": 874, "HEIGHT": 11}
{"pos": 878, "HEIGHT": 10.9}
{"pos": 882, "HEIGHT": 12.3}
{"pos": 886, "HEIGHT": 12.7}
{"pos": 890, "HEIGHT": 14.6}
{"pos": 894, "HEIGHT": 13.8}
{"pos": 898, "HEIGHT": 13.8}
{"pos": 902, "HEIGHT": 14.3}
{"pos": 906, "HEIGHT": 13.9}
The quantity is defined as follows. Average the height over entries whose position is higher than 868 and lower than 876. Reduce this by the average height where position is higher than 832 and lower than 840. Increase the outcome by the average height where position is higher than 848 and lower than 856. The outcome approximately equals 12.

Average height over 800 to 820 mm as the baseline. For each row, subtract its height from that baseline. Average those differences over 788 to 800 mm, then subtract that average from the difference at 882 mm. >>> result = 2.1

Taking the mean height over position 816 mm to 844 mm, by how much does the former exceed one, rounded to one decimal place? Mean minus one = 11.4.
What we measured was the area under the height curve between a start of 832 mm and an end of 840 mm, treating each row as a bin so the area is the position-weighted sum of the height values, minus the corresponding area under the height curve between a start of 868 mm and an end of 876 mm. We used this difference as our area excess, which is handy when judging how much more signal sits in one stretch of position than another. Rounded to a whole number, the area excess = 10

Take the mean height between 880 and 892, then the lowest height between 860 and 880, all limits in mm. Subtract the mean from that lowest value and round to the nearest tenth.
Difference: -3.0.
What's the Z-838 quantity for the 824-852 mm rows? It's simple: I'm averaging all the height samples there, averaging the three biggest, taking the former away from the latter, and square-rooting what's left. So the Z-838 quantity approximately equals 1.0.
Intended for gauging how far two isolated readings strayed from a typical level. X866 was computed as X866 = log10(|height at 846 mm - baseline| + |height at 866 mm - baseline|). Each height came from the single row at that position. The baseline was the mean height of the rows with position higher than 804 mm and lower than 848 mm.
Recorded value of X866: 0.51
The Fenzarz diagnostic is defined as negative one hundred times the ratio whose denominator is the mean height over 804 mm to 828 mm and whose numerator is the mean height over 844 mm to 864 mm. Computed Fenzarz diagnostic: -97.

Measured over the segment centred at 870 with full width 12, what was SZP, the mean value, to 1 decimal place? 10.6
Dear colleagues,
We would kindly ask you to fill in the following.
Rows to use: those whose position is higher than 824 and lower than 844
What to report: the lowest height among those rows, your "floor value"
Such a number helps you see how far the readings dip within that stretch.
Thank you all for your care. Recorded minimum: 11.6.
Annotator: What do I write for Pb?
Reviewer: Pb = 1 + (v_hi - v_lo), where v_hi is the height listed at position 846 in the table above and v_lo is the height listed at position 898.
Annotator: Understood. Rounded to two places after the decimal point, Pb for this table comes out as 1.00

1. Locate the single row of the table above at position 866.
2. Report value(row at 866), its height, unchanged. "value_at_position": 10.6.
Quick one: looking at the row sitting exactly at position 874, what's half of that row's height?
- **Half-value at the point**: 5.50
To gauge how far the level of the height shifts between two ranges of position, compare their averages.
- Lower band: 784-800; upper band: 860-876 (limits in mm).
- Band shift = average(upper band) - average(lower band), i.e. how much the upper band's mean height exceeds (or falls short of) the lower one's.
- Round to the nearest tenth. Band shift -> -3.6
